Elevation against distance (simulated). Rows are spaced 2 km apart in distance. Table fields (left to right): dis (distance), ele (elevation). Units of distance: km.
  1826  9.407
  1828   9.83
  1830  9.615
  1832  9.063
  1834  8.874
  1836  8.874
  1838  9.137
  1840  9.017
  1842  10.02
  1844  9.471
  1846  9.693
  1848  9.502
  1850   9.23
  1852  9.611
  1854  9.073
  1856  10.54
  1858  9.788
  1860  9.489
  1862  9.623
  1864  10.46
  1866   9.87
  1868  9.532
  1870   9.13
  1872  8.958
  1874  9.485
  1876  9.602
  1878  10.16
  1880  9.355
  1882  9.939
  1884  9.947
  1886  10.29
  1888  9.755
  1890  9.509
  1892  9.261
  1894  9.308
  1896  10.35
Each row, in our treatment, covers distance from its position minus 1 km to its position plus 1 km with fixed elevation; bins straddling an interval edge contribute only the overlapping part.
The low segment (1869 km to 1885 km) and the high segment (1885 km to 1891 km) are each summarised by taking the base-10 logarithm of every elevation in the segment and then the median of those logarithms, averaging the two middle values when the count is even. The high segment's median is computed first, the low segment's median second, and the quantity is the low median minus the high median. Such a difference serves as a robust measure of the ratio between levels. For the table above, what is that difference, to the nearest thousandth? -0.010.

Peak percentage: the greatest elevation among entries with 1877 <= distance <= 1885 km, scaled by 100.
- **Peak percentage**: 1016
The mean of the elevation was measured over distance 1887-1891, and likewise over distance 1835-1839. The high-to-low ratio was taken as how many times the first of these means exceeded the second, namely 1.07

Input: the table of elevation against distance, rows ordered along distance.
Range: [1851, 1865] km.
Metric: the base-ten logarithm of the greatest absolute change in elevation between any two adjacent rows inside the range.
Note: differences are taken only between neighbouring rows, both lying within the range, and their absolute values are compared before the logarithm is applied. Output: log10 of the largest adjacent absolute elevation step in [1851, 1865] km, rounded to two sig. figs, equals 0.17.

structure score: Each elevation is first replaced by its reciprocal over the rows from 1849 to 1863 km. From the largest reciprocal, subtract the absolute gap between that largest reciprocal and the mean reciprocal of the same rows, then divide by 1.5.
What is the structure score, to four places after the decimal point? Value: 0.0694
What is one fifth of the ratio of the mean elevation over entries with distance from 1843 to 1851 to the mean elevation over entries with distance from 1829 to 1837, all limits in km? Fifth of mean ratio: 0.208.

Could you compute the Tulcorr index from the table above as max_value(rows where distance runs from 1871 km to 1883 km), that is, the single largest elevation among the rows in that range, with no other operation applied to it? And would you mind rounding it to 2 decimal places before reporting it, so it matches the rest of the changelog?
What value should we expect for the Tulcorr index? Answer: 10.16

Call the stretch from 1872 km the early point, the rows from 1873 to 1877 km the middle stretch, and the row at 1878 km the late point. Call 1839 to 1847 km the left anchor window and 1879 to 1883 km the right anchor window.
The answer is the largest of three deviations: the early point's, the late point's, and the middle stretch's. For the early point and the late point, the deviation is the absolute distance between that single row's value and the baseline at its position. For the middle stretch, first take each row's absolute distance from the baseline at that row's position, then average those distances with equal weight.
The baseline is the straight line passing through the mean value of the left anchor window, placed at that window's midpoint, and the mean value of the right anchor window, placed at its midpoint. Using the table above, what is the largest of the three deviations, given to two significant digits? 0.67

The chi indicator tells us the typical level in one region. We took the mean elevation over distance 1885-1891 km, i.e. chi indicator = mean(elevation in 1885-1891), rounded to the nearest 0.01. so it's 9.85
